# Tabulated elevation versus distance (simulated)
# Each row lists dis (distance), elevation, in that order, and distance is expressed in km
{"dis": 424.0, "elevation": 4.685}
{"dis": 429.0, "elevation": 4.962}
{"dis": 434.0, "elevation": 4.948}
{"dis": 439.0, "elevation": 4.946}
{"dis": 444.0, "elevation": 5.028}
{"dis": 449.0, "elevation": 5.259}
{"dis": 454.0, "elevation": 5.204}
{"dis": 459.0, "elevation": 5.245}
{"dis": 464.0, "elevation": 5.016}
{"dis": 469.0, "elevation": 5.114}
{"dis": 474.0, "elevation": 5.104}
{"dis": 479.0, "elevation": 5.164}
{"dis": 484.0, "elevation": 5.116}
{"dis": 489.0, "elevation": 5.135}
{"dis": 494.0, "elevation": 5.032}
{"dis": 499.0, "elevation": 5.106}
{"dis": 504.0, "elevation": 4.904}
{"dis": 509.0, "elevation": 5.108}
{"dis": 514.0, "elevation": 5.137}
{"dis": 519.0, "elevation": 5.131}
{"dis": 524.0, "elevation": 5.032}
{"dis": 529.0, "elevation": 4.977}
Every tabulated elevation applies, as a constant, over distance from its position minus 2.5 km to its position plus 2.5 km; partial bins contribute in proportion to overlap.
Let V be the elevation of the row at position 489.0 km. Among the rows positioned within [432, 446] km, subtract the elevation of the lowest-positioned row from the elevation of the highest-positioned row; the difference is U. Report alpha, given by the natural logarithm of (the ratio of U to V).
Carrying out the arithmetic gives -4.2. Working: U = 0.08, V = 5.135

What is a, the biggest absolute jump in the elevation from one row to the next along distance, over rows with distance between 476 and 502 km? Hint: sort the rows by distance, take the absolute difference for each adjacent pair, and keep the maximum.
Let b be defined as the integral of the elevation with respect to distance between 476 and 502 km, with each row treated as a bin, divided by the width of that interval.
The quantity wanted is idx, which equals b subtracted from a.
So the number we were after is -5.00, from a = 0.10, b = 5.11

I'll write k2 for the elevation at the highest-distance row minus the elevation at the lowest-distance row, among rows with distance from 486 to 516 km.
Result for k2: 0.00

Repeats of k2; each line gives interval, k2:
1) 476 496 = -0.13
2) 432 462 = 0.30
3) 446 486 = -0.14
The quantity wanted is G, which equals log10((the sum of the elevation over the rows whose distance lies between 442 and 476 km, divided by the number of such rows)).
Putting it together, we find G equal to 0.711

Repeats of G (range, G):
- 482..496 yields 0.707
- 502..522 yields 0.705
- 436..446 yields 0.698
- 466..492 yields 0.710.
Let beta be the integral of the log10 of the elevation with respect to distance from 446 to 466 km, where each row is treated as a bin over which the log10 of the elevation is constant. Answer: 14.29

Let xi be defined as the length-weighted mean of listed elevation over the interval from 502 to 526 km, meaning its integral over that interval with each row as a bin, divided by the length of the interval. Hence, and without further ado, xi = 5.07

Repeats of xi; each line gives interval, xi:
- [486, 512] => 5.06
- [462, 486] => 5.10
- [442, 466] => 5.16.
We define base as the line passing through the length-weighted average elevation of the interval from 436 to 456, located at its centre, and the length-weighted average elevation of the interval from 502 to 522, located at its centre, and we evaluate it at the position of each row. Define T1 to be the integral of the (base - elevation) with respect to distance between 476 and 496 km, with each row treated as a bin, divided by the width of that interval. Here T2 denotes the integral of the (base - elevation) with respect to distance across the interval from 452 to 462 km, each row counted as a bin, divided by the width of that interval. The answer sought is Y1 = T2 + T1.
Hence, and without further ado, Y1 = -0.15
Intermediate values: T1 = -0.029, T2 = -0.12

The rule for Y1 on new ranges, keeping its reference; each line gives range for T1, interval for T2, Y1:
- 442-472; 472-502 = -0.07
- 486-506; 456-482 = -0.01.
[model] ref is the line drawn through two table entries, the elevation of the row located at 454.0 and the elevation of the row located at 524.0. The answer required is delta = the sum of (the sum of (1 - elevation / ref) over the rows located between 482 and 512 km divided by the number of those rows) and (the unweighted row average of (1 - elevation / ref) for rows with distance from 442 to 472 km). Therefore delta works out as 0.017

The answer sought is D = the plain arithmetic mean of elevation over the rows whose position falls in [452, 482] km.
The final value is 5.141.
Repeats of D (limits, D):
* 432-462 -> 5.105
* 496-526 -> 5.070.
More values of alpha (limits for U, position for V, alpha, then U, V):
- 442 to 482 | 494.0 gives -3.6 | 0.14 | 5.032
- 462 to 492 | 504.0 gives -3.7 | 0.12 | 4.904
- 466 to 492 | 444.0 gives -5.5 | 0.02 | 5.028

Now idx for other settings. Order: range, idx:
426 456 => -4.82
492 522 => -4.87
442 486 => -4.91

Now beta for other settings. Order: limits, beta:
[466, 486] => 14.19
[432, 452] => 14.07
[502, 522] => 14.10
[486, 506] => 14.06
